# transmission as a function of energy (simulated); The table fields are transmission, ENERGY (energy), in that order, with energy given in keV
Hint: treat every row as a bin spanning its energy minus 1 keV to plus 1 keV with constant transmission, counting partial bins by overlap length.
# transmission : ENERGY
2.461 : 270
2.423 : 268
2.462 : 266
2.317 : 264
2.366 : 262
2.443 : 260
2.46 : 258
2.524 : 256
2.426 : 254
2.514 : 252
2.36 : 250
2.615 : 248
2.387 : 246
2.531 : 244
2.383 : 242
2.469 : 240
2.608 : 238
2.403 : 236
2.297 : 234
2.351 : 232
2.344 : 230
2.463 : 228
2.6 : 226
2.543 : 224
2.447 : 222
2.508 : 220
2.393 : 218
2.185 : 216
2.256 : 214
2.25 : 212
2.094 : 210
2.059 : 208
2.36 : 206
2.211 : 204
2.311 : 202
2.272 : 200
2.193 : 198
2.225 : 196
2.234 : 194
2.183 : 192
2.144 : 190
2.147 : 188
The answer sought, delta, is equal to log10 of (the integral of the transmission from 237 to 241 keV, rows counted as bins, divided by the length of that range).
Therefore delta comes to 0.40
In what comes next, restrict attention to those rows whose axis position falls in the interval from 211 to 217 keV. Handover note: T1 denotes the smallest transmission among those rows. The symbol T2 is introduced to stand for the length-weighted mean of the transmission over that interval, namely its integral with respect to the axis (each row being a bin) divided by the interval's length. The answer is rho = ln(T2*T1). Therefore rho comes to 1.58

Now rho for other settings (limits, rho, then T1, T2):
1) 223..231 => 1.76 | 2.344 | 2.49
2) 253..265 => 1.73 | 2.317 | 2.42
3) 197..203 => 1.60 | 2.193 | 2.26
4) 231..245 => 1.72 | 2.297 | 2.43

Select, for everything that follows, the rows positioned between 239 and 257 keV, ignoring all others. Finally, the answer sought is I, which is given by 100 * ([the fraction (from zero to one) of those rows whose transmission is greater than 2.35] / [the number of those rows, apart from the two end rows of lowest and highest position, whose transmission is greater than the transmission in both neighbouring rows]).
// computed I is 33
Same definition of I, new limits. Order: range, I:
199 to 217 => 4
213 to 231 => 33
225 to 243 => 39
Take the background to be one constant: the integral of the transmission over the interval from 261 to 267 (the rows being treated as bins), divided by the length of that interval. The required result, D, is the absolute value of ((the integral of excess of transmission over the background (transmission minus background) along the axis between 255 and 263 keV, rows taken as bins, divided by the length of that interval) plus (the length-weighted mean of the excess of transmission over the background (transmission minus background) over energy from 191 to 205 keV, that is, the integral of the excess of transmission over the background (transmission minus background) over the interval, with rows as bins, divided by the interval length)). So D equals 0.08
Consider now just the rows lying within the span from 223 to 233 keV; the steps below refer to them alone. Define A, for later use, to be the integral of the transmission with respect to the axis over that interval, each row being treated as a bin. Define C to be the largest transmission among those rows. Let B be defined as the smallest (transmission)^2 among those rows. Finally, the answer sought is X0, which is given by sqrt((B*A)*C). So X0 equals 18.7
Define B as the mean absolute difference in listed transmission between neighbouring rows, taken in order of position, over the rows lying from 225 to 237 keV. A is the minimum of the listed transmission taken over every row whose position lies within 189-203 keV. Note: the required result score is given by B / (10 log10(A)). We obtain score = 0.026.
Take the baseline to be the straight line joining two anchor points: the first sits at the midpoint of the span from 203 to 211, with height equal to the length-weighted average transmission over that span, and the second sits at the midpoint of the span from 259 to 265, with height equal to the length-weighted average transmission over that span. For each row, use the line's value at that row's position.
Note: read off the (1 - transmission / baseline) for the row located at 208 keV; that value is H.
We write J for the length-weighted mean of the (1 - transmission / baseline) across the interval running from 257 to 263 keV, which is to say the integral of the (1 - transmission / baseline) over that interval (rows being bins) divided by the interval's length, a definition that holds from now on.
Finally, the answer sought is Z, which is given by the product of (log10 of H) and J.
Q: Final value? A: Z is 0.03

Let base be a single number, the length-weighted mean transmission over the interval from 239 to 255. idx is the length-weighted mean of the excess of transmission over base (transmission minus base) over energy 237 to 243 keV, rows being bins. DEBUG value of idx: 0.03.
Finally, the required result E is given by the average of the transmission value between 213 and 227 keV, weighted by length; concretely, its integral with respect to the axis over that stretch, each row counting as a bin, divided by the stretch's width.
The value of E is 2.42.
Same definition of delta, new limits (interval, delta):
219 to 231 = 0.40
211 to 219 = 0.36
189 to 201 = 0.34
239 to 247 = 0.39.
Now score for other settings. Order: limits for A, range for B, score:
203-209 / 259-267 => 0.029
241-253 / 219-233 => 0.021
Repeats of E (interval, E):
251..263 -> 2.46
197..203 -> 2.26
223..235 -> 2.43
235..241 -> 2.49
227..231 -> 2.40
